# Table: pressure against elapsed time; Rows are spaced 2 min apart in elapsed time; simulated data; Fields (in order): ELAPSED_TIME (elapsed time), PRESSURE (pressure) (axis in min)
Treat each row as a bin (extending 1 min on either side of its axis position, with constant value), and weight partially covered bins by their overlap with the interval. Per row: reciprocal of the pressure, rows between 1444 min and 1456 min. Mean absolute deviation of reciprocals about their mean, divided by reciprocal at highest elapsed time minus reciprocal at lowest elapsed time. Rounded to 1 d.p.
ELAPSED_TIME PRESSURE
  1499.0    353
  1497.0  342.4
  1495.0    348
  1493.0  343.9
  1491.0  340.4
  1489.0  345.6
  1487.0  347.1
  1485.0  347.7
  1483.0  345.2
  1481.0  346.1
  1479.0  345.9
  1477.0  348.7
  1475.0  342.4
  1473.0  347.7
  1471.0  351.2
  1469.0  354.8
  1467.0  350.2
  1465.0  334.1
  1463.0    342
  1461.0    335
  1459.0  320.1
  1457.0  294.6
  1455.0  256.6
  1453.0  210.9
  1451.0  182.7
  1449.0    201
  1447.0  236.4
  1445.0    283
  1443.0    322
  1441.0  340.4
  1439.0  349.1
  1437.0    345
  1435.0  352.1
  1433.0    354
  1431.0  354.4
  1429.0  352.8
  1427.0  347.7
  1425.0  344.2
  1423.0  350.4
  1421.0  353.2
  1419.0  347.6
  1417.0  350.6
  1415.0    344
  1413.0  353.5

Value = 1.6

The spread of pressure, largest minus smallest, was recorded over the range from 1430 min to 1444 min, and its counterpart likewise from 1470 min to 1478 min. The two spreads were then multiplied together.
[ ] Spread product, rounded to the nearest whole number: 285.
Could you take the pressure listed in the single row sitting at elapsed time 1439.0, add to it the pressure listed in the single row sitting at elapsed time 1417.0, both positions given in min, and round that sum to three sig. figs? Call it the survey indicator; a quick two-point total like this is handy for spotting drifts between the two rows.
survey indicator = 700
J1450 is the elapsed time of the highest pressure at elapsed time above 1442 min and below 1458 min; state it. 1443.0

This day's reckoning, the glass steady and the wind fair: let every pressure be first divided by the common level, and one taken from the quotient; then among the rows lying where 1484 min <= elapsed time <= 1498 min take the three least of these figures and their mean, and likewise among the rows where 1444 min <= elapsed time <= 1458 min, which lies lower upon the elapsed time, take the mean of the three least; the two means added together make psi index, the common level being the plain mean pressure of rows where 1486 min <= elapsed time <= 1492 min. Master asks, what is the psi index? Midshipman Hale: -0.43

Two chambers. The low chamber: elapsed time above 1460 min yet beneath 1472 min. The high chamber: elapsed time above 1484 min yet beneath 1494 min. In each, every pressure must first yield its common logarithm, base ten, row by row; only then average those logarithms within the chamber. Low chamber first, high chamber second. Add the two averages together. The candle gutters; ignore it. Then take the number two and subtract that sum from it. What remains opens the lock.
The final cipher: -3.07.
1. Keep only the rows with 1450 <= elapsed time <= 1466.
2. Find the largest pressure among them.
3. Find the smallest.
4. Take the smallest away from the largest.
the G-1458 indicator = 159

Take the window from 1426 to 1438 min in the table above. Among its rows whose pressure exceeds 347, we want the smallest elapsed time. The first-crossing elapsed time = 1427.0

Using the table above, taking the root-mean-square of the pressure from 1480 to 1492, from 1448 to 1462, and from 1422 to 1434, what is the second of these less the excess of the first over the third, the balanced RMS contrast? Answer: 269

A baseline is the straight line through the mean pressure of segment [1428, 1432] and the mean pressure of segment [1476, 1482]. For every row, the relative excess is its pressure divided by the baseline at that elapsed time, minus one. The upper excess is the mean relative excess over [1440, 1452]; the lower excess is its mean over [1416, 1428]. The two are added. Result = -0.3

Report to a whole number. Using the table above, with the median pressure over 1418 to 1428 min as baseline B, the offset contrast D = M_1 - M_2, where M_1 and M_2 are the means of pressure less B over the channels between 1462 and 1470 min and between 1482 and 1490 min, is -1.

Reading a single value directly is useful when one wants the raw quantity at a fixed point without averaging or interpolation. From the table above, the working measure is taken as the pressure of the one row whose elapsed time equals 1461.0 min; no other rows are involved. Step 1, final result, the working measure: 335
